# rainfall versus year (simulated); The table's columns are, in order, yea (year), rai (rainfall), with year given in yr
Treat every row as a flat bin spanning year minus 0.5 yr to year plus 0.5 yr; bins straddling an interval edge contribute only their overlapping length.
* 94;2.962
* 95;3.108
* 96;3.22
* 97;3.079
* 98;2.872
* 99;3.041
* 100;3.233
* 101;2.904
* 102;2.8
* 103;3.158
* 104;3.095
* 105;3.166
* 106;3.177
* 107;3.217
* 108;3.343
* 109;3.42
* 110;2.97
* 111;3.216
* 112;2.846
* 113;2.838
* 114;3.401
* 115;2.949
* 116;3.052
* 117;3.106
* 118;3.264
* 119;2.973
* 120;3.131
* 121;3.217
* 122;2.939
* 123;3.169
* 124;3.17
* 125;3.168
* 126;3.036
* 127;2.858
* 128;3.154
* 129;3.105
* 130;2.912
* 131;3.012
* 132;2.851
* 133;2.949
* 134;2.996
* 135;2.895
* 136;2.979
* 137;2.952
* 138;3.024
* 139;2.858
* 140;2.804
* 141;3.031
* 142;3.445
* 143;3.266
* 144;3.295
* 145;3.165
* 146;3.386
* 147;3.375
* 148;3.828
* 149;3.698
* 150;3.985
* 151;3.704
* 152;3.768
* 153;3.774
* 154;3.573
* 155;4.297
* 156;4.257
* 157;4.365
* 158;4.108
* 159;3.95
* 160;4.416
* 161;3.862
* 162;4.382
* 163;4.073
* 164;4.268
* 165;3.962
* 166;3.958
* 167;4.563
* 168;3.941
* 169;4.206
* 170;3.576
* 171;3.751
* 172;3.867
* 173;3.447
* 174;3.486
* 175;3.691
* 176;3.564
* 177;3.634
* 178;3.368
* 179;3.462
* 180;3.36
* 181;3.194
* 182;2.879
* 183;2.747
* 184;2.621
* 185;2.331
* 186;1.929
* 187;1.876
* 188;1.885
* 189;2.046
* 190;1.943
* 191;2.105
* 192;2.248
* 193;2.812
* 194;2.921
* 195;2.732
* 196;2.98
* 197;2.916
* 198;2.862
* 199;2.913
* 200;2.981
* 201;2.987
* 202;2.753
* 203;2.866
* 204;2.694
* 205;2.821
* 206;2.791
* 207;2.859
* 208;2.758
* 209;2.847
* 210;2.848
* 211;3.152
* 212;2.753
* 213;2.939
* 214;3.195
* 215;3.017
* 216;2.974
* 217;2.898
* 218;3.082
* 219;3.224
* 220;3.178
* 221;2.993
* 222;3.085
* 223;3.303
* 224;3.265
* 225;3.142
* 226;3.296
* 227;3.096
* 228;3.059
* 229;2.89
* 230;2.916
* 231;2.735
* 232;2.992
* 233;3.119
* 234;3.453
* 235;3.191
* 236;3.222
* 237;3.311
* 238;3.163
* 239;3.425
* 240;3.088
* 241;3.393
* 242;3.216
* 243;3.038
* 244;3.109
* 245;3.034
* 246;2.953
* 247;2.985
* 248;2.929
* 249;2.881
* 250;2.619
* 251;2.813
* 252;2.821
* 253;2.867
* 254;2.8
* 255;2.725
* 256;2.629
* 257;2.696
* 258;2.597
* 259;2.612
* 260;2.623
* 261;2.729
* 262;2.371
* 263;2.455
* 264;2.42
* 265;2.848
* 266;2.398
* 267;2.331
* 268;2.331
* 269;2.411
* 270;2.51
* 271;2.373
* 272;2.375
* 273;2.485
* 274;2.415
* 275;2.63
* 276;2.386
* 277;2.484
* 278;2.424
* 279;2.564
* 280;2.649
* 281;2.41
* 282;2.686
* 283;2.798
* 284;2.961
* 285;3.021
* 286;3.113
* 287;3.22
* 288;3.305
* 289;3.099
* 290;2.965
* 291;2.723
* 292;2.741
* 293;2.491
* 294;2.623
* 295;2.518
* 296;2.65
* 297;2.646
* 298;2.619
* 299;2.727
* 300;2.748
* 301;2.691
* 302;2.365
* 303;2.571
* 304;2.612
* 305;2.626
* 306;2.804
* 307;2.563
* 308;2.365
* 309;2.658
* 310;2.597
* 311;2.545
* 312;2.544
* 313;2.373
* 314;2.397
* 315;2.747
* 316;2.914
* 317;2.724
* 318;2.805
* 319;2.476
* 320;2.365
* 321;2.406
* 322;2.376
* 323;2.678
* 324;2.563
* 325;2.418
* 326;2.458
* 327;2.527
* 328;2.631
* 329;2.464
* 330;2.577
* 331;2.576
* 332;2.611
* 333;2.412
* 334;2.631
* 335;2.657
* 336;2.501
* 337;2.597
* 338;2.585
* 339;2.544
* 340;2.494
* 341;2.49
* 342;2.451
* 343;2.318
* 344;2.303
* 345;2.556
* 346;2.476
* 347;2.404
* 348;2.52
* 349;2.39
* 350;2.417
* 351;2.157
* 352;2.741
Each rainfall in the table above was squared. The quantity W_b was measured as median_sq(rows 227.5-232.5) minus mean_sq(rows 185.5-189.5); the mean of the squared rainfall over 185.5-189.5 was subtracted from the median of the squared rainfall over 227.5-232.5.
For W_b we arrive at 5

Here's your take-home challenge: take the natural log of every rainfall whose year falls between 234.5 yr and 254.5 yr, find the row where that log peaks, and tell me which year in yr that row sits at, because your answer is 239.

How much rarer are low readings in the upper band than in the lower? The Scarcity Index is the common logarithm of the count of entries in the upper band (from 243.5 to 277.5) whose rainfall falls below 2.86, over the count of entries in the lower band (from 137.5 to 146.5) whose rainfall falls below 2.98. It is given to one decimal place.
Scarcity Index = 1.1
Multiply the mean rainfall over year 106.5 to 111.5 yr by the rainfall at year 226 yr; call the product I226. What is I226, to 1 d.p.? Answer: 10.7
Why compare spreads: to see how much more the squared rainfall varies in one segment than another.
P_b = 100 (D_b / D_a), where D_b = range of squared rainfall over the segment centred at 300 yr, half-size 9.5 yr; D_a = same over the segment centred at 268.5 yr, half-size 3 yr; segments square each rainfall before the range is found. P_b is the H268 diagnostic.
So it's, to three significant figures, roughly 262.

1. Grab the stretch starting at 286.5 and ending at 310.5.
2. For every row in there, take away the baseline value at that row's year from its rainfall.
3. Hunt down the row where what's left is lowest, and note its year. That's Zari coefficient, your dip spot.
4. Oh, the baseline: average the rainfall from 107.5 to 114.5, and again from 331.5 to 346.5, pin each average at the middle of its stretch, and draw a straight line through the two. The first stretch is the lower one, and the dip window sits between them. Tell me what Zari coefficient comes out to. 302 yr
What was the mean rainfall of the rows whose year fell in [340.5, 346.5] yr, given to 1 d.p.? 2.4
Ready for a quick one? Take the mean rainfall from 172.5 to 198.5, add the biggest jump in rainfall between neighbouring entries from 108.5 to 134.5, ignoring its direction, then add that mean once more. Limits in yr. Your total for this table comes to 6.2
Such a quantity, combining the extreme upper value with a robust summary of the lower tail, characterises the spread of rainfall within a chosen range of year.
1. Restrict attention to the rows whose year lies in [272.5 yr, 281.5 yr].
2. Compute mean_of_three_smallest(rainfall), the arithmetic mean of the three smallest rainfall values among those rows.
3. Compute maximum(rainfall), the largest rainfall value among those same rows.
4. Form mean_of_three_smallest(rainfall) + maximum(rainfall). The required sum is 5.1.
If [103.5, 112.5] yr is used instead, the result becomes 6.4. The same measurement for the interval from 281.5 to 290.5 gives 6.1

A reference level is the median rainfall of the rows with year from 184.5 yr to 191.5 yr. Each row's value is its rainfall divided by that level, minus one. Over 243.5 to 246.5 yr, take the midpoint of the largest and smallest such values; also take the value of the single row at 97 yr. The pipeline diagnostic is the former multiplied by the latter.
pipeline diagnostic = 0.33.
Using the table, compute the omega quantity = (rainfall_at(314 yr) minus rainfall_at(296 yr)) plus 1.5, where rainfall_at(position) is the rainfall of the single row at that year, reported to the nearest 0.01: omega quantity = 1.25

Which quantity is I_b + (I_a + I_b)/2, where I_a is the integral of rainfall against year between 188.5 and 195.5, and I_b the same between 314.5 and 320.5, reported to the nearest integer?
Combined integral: 32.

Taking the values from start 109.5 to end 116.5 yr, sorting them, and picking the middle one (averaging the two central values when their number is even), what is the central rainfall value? 2.97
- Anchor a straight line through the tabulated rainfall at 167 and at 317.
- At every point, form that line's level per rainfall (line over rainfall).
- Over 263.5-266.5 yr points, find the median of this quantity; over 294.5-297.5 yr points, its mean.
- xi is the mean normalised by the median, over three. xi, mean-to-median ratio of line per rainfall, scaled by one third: 0.274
